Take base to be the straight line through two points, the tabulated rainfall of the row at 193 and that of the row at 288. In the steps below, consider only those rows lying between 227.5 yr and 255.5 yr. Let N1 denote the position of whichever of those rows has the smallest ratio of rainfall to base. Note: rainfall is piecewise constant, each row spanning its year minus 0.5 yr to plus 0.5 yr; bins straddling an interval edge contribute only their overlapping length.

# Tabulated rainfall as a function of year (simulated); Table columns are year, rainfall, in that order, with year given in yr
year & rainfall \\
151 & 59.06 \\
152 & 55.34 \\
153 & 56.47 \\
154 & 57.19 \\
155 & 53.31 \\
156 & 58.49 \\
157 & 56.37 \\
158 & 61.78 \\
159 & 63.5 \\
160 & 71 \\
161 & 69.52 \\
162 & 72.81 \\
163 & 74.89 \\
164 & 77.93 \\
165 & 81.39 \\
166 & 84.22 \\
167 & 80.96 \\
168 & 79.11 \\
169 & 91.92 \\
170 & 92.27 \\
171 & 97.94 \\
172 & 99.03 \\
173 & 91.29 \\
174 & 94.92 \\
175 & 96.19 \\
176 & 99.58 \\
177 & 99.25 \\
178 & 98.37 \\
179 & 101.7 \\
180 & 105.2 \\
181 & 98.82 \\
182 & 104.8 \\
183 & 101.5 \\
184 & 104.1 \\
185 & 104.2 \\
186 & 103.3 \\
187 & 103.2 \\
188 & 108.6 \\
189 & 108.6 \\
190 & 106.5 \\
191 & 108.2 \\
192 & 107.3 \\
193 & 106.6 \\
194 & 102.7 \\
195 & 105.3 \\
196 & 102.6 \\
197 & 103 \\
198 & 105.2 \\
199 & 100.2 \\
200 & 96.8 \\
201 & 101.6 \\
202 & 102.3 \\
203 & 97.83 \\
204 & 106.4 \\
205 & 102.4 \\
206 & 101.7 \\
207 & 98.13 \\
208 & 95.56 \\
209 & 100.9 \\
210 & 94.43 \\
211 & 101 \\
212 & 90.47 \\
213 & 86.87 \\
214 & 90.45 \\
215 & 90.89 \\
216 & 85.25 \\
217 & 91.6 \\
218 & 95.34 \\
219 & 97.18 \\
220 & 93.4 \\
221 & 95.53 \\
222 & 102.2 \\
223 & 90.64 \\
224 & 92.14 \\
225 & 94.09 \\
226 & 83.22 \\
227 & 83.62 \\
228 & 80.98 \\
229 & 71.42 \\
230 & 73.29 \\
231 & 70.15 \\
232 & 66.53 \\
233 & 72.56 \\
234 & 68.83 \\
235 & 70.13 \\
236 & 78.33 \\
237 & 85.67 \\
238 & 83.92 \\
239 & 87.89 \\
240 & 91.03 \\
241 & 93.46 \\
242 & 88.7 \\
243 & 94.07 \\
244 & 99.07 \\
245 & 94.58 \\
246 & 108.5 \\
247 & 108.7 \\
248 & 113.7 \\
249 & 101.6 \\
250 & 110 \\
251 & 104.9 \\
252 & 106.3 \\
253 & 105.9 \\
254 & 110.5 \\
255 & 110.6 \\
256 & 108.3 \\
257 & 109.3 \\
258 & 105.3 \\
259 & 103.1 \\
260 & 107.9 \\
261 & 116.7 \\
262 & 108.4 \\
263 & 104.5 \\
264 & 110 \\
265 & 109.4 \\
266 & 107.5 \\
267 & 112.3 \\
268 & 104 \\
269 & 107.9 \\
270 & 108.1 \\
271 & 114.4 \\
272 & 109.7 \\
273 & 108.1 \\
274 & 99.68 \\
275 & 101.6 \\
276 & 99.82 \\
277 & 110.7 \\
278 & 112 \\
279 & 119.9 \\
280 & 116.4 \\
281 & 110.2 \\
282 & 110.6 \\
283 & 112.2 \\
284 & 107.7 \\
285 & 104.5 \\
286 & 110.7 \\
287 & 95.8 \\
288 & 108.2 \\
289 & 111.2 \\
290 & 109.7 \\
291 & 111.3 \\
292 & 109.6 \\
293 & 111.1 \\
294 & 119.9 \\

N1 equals 232 yr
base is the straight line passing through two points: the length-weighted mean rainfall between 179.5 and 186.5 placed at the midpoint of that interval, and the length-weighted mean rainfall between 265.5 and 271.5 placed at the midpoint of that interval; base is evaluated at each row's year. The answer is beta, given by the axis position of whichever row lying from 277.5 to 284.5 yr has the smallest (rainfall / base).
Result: 284 yr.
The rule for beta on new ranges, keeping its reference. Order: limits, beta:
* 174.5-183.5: 175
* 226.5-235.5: 232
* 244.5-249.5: 245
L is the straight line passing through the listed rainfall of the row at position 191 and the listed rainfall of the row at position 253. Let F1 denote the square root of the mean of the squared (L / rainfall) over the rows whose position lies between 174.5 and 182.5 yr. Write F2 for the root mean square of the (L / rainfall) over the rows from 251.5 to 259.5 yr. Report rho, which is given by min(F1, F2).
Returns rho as 0.99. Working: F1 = 1.08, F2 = 0.99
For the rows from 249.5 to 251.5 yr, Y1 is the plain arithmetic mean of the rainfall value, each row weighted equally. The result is 107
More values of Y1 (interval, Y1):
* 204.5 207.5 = 101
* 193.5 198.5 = 104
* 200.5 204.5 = 102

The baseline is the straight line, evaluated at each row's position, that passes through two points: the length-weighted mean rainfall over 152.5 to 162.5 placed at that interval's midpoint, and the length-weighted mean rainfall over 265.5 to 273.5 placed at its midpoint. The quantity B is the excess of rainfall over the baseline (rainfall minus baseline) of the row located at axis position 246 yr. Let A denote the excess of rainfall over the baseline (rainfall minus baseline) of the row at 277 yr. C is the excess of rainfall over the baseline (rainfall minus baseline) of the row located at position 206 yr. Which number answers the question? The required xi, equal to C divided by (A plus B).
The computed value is 2.4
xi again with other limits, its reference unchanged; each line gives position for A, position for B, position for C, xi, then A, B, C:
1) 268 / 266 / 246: -2.1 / -4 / 0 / 9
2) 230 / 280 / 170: -1.5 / -19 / 3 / 25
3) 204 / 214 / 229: -0.7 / 25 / 5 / -21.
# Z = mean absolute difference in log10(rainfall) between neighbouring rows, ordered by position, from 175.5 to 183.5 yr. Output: 0.014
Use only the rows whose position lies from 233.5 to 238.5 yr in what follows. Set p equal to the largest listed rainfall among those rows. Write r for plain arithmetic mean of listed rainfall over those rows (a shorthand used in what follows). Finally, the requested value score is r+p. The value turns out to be 163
